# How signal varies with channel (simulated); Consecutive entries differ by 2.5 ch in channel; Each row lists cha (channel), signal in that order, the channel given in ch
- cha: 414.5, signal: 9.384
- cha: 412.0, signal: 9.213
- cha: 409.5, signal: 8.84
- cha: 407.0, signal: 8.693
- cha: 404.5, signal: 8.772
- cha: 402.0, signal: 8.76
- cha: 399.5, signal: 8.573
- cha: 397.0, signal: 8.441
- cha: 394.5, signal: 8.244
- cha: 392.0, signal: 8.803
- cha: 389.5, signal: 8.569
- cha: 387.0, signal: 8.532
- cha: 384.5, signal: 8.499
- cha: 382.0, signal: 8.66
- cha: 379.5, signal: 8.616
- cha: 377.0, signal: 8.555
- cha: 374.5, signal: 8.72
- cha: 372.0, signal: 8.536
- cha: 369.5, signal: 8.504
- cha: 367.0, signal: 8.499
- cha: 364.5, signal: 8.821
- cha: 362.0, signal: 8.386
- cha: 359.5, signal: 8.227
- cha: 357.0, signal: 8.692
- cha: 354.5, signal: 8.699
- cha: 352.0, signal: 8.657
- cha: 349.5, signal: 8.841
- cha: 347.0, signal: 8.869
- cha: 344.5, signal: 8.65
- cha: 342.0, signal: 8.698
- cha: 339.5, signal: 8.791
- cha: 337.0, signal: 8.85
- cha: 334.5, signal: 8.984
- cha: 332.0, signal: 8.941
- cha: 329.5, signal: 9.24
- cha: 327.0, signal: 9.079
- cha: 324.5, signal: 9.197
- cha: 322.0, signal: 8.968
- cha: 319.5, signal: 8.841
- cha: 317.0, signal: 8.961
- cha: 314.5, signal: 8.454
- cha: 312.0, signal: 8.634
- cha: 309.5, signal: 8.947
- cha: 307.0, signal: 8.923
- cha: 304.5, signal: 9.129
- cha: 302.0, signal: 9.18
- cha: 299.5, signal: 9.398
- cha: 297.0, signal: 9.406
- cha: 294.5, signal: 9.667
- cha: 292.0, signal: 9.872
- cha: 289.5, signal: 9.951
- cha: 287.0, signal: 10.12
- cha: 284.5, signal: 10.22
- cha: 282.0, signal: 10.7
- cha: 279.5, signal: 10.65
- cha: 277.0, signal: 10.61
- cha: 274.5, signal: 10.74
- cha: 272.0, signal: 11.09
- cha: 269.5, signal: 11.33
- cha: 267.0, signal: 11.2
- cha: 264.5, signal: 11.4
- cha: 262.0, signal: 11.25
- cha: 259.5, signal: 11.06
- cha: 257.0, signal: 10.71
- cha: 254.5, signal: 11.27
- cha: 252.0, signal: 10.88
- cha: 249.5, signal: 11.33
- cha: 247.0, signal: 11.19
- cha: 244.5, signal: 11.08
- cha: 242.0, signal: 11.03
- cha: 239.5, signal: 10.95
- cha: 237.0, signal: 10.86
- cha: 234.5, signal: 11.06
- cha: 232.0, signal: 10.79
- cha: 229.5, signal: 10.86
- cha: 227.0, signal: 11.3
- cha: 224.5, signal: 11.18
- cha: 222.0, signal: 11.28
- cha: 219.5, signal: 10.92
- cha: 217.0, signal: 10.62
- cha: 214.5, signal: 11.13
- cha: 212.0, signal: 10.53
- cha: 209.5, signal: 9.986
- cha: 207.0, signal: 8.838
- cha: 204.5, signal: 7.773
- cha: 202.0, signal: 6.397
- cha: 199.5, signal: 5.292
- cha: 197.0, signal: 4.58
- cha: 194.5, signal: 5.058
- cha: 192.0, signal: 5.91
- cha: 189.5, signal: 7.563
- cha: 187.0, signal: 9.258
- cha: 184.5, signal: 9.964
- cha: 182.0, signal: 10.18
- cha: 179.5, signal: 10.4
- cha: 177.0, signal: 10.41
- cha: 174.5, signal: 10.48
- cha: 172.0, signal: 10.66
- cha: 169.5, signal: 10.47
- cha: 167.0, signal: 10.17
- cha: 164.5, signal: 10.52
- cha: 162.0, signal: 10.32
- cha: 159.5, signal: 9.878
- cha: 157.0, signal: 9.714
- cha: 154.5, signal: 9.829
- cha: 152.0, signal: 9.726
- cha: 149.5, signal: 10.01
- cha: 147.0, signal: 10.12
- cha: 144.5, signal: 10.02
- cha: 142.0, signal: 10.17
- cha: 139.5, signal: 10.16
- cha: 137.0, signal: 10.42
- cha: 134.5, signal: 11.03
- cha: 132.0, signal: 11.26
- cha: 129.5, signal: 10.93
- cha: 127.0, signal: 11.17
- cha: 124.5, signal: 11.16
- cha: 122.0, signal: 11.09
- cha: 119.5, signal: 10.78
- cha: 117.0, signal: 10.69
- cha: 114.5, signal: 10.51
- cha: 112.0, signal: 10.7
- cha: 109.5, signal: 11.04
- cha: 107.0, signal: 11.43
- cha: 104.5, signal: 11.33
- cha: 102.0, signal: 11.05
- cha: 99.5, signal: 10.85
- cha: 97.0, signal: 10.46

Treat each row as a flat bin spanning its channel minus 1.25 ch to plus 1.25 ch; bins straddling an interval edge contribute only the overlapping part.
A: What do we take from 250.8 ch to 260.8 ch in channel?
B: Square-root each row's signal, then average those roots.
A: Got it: 3.31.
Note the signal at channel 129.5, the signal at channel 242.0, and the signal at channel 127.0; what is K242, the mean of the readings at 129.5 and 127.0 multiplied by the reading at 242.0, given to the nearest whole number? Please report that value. 122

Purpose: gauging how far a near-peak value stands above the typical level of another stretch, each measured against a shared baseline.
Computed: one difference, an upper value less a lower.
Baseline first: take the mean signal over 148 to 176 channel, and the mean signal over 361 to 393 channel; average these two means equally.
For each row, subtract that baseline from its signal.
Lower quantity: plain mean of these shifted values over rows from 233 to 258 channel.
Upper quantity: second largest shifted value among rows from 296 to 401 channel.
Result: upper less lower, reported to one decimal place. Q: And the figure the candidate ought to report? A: -1.6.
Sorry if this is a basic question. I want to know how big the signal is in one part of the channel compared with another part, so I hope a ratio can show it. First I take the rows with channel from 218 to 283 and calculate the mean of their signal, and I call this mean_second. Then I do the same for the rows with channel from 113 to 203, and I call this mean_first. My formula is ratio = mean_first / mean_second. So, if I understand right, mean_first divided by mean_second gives 0.87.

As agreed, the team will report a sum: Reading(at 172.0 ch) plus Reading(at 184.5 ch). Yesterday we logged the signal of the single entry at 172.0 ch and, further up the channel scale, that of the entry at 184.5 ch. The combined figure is 20.6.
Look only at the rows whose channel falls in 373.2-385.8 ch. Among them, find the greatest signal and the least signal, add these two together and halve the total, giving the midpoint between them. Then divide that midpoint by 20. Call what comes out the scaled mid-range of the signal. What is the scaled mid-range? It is 0.430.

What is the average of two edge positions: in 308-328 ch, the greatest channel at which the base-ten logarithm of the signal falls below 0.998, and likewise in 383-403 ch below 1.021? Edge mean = 364.5 ch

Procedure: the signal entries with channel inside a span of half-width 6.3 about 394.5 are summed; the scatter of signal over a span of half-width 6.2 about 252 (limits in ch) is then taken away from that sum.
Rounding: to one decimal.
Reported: 42.4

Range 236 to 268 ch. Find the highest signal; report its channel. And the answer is 264.5 ch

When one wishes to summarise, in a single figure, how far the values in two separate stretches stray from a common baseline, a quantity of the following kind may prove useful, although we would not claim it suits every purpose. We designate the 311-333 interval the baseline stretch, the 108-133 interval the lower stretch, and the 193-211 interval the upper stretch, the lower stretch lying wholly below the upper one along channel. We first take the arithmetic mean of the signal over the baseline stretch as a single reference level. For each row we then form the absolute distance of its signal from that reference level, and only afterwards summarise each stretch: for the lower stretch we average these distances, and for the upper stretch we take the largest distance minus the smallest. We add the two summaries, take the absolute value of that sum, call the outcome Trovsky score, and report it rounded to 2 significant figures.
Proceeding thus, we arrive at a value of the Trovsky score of 6.3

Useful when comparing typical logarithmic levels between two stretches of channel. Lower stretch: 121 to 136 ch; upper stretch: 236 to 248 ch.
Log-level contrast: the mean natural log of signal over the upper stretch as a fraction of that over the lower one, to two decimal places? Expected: 1.00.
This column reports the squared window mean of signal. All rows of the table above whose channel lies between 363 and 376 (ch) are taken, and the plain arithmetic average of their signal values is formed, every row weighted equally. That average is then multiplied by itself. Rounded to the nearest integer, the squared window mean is 74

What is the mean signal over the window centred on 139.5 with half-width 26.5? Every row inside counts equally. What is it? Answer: 10.5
